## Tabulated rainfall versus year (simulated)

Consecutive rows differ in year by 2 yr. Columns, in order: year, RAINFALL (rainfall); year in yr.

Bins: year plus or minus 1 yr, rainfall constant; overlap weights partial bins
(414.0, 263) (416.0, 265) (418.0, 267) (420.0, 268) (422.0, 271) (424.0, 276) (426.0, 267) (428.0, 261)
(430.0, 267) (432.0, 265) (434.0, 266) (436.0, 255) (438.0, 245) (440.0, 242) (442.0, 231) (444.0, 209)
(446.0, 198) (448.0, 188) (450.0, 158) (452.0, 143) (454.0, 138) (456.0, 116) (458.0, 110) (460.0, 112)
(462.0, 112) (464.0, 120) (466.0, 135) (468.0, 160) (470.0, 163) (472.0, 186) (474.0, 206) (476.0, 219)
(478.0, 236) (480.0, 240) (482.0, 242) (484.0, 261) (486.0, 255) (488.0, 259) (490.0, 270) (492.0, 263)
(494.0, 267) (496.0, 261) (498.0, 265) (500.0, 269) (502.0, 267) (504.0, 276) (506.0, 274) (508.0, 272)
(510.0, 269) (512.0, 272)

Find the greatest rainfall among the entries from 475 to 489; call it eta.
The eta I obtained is 261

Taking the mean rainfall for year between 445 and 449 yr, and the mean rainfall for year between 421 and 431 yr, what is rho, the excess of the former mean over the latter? -75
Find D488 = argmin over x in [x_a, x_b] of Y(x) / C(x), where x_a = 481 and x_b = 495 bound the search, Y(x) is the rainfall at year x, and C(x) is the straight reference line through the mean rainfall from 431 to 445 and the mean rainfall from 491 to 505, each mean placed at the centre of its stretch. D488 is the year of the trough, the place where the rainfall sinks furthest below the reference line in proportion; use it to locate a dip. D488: 482.0 yr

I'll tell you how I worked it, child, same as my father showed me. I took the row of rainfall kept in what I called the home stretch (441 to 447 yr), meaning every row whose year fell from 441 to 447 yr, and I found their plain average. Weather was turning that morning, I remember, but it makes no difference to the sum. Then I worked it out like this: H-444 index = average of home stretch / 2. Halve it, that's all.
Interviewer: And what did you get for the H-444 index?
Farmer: 106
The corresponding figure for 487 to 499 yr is 132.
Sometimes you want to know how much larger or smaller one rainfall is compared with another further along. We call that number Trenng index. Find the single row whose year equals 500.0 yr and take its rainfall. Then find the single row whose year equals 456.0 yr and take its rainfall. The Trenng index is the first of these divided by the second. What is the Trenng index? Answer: 2.32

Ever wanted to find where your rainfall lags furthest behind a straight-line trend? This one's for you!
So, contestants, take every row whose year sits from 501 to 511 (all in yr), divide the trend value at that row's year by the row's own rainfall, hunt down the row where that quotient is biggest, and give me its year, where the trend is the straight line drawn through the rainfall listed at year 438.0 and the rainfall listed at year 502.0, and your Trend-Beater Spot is 510.0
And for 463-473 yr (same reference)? 464.0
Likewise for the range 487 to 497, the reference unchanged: 496.0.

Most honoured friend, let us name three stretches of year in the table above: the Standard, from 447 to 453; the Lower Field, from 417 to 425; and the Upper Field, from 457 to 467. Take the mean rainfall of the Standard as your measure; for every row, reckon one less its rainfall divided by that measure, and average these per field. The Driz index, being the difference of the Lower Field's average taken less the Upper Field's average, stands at -0.9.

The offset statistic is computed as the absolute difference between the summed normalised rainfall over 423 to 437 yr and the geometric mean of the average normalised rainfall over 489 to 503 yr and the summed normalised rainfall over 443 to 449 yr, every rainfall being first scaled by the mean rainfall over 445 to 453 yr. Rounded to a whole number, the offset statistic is 8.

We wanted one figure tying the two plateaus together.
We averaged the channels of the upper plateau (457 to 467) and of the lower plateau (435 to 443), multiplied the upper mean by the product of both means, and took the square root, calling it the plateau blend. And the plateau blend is 1837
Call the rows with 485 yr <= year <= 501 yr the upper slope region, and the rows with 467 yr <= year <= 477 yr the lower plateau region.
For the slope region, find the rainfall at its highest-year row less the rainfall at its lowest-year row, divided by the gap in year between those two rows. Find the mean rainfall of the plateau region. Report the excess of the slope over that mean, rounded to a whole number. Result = -186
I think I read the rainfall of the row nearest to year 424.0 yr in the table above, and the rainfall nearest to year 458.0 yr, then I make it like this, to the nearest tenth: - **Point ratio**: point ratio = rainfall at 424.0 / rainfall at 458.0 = 2.5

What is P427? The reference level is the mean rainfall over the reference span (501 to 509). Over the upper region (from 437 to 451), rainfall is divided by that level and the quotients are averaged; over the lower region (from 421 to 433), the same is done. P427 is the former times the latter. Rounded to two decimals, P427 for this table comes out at 0.76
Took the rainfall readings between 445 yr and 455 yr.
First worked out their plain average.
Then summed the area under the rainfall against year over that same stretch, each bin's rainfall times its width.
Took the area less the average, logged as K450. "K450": 1485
